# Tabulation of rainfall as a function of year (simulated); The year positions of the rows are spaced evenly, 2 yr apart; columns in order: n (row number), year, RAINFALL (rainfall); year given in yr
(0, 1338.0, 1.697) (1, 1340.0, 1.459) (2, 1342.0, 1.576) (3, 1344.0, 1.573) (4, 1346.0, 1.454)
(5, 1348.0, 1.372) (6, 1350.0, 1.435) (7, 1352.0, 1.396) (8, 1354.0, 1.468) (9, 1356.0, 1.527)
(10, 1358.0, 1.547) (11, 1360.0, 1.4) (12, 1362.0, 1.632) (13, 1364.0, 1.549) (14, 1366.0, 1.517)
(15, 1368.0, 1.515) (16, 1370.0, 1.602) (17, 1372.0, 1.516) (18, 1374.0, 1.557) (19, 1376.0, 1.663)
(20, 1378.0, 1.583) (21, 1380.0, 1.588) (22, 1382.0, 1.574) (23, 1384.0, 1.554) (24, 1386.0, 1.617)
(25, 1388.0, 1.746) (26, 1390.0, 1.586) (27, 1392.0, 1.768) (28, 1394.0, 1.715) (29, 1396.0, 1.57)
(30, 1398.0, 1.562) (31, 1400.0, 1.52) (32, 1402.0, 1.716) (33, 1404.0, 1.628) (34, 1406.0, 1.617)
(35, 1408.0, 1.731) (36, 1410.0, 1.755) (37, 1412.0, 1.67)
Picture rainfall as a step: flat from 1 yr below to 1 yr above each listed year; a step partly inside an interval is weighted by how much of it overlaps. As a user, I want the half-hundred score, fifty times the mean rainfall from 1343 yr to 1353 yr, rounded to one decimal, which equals 72.3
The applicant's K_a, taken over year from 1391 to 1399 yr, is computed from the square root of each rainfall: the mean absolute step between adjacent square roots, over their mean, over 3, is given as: 0.0069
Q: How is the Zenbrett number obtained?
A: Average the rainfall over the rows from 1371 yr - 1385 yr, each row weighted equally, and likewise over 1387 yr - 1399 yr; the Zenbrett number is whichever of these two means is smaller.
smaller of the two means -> 1.58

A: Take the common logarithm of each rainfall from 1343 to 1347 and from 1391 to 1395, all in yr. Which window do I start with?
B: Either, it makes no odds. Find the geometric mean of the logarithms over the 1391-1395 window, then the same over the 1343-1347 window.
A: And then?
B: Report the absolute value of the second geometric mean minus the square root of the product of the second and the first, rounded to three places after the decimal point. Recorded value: 0.029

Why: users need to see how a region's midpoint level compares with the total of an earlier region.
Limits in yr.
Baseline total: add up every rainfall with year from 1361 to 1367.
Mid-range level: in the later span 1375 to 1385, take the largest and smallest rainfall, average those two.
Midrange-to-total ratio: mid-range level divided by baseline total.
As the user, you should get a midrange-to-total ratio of 0.34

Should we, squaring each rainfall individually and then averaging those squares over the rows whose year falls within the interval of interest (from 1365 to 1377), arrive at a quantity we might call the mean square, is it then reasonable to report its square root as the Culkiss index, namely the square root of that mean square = 1.56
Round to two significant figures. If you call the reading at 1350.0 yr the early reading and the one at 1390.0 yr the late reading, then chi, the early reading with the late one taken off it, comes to -0.15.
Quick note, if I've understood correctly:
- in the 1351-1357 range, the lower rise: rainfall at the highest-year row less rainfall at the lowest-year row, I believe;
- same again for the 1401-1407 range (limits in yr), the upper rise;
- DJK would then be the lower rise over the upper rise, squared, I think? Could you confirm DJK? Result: 1.8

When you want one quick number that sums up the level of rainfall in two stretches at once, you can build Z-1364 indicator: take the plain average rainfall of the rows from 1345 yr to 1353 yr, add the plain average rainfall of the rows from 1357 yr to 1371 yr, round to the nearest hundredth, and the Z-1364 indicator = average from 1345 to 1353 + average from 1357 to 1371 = 2.95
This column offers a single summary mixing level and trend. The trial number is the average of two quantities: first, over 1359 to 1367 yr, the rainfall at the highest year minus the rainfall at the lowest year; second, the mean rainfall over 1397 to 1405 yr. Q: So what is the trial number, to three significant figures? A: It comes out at 0.862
